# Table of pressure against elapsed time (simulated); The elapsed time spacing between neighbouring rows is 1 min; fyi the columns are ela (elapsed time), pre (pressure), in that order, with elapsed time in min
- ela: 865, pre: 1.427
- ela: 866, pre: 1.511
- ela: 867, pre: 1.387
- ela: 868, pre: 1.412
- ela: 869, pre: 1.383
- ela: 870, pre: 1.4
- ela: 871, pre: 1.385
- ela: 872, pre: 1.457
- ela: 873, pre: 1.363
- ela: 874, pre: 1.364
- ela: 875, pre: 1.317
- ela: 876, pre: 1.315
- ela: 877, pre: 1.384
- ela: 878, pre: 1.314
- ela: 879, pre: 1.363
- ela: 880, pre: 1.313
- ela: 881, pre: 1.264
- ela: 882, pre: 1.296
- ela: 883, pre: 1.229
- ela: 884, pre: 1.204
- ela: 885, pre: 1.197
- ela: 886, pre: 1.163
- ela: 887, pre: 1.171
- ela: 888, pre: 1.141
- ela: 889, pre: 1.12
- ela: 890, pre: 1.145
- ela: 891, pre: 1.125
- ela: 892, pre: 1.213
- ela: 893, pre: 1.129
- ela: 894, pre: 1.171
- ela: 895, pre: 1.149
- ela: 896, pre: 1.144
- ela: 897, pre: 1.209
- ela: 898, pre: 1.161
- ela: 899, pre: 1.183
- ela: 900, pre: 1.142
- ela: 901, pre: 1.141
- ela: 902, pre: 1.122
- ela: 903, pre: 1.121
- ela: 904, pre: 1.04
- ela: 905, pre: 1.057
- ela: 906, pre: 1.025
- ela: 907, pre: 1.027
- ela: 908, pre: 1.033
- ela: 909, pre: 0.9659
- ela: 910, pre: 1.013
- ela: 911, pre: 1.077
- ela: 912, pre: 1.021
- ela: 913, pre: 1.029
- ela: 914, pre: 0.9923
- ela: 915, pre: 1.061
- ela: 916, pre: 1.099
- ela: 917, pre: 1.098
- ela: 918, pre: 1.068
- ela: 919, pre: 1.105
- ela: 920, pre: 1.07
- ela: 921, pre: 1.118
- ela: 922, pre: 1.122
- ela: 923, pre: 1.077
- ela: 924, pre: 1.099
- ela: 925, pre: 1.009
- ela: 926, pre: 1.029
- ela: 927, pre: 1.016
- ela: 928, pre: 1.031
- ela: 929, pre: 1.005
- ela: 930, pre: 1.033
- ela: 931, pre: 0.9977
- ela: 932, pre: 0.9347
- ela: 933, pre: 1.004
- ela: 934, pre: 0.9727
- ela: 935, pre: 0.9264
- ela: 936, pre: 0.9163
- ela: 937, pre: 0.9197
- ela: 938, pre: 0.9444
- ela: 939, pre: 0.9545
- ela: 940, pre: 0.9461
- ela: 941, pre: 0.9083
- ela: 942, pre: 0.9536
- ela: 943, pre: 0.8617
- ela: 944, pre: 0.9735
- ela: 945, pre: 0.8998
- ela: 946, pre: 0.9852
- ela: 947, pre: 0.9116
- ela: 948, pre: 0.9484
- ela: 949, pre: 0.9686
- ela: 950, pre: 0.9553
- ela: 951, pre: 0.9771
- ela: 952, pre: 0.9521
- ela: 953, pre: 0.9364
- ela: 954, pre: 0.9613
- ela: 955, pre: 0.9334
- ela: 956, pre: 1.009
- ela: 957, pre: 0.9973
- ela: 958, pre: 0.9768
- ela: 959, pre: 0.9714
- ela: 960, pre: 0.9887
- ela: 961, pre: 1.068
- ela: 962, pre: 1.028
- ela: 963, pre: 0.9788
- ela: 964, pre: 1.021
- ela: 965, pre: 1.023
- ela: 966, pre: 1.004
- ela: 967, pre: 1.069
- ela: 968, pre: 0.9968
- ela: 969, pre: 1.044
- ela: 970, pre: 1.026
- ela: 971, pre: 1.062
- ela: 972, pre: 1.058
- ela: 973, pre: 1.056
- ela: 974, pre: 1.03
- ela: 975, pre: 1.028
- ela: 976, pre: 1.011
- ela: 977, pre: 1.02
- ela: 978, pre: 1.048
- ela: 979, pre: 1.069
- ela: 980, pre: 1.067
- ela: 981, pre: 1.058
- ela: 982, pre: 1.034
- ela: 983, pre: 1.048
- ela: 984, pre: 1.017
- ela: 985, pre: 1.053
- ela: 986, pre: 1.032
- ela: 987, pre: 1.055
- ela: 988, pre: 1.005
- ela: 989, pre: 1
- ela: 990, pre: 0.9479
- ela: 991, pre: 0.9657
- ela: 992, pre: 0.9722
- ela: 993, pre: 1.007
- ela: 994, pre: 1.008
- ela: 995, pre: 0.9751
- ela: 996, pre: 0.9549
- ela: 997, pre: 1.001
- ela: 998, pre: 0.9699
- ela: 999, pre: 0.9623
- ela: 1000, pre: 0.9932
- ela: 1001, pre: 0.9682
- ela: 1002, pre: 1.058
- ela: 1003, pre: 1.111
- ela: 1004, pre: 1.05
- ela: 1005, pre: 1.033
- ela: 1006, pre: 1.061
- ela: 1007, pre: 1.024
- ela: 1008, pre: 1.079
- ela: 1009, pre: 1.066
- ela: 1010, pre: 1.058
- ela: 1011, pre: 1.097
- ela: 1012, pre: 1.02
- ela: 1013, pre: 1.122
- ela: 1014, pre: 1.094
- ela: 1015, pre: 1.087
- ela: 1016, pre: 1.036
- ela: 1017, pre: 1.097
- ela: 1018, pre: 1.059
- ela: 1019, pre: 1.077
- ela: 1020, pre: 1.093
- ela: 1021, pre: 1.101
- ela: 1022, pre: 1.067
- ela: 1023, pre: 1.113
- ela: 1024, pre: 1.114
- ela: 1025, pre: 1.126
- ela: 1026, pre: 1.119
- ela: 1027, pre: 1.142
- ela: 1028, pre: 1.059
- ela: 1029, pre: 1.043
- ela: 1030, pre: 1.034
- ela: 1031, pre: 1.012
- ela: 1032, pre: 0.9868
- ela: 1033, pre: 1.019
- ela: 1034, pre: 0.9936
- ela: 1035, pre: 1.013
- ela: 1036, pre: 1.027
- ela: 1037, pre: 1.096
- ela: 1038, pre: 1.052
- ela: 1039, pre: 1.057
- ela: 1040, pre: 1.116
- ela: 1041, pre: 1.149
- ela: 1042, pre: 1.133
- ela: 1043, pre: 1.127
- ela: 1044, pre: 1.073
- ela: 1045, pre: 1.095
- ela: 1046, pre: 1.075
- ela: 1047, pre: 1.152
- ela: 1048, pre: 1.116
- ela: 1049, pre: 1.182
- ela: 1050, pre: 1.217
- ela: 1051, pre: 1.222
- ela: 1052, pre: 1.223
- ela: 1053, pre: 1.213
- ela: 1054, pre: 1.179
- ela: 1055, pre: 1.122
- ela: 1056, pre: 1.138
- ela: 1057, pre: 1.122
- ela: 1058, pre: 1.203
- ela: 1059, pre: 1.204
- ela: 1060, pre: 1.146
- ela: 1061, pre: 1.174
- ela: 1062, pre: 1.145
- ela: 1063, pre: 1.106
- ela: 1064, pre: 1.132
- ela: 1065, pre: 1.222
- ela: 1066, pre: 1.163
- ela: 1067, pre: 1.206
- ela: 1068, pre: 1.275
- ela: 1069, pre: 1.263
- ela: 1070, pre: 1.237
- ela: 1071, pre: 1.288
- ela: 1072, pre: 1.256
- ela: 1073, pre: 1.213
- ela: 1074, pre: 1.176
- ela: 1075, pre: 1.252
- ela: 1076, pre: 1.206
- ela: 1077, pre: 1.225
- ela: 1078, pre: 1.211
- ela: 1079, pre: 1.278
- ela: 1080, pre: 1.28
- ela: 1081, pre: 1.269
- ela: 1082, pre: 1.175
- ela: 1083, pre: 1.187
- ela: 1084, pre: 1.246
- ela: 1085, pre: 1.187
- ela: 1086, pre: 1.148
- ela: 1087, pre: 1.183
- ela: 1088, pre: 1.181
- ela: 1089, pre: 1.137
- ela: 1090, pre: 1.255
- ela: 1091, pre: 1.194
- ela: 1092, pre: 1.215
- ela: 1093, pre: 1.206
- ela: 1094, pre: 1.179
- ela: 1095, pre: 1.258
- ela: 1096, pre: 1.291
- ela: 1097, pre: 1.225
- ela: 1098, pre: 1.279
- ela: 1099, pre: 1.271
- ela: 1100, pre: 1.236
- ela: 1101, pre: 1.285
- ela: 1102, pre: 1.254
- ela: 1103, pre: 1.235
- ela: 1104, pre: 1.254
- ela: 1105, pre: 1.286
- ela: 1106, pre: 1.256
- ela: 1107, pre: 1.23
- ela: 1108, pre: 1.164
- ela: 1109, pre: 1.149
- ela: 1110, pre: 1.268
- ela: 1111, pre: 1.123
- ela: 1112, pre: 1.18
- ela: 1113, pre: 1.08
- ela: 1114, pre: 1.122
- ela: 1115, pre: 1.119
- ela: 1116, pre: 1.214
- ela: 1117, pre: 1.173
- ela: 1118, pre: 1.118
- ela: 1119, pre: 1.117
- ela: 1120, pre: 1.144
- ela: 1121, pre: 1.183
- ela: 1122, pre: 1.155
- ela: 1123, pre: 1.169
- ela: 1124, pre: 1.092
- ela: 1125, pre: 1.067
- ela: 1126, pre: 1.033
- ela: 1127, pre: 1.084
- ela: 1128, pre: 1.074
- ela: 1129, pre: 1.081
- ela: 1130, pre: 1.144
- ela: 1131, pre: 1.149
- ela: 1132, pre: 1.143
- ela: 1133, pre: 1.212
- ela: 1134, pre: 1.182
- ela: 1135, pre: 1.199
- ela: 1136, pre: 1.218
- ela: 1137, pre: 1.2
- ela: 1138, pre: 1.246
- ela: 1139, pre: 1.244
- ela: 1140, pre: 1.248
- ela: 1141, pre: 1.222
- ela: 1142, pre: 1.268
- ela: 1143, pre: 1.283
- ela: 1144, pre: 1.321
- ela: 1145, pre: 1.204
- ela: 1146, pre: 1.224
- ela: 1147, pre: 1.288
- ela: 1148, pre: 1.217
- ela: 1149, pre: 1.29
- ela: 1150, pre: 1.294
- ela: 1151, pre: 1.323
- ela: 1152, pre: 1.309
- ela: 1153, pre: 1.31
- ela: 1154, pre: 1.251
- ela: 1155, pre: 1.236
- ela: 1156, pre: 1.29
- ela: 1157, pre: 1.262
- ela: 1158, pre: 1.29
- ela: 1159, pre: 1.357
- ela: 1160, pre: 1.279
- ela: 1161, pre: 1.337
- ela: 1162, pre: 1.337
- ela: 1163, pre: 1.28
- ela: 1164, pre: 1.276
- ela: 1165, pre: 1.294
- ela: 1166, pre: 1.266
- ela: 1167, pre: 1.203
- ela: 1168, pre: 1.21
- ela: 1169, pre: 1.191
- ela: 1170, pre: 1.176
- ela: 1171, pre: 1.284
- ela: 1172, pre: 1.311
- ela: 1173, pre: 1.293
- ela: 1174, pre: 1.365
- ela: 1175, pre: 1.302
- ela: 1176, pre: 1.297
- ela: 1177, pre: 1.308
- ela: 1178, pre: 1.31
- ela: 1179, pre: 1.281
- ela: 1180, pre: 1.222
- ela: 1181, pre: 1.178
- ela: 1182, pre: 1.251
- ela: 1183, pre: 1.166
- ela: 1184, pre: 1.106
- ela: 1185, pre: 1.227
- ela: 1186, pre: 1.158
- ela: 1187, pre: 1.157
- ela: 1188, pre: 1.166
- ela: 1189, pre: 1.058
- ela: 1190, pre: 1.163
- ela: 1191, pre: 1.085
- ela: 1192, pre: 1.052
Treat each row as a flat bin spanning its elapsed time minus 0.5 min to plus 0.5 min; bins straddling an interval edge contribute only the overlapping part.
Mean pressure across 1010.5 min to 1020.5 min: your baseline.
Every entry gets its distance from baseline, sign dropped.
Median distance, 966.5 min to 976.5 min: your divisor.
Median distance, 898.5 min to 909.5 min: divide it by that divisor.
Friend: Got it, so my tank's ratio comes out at 1.2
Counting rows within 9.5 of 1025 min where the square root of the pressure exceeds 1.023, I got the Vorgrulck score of 12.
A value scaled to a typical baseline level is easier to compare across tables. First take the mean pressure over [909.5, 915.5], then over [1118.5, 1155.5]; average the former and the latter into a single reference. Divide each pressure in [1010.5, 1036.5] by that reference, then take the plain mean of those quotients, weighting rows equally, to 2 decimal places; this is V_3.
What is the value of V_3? 0.96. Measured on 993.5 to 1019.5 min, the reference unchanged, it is 0.93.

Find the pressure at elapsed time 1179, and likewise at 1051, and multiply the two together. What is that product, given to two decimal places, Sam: 1.57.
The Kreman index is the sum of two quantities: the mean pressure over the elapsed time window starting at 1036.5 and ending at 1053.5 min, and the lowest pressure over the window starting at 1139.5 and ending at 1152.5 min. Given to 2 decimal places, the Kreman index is 2.34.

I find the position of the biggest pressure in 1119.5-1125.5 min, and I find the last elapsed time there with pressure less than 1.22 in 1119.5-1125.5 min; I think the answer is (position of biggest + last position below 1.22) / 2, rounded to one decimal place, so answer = 1123.0 min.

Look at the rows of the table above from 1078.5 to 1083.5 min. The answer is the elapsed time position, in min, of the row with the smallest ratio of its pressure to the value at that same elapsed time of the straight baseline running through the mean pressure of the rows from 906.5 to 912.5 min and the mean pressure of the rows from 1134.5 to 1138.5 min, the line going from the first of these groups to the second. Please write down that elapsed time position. 1082 min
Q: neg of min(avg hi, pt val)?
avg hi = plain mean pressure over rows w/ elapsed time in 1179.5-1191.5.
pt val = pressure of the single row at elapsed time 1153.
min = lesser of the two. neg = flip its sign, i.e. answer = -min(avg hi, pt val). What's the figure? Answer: -1.16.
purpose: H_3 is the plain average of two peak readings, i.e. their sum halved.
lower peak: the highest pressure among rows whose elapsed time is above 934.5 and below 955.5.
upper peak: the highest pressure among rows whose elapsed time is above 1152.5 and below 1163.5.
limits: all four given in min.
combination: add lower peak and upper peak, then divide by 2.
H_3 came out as 1.17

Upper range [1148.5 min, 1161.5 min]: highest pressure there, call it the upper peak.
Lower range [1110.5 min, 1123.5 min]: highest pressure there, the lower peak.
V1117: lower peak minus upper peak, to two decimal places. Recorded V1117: -0.14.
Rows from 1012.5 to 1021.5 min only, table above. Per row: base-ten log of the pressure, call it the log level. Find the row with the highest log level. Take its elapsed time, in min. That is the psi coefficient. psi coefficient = 1013 min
